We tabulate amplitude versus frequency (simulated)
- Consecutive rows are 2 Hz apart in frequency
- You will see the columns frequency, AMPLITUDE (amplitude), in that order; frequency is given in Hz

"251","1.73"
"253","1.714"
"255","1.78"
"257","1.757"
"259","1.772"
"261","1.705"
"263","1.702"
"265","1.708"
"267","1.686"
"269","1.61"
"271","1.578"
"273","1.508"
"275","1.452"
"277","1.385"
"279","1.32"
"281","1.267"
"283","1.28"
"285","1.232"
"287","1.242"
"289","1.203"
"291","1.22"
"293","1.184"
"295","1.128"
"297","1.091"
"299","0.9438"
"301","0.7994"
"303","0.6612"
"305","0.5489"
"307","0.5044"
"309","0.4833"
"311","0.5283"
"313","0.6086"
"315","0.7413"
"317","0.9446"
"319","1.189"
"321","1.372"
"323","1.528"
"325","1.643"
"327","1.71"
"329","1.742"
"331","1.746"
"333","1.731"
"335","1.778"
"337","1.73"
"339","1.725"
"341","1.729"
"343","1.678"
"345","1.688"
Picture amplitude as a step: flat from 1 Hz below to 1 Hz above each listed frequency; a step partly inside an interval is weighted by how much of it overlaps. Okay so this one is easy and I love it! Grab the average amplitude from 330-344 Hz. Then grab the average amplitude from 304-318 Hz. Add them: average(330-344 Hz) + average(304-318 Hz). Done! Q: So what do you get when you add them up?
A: 2.35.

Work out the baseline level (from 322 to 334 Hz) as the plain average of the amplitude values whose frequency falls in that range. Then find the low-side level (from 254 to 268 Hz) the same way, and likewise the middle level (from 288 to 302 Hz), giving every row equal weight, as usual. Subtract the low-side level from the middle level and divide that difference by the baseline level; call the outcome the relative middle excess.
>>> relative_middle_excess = -0.39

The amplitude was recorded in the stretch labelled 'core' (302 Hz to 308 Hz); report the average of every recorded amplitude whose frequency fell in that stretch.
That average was 0.57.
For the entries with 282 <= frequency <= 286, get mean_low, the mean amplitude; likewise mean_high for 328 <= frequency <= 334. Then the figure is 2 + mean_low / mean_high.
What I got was 2.72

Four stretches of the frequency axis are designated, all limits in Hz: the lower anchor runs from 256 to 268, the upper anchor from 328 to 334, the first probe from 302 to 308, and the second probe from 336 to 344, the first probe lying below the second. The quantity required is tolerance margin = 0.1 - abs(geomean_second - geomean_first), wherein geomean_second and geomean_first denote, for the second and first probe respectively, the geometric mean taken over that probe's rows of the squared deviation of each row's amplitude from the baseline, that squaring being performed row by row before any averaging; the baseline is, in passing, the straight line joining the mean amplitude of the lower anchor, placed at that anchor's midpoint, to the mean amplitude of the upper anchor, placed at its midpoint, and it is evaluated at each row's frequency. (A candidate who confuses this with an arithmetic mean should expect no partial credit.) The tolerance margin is -1.2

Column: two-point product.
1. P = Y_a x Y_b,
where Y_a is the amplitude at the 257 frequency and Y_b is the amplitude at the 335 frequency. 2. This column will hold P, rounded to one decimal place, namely 3.1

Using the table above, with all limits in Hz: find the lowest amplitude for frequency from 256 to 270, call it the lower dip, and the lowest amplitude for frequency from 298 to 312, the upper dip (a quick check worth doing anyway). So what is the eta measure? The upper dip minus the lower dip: -1.1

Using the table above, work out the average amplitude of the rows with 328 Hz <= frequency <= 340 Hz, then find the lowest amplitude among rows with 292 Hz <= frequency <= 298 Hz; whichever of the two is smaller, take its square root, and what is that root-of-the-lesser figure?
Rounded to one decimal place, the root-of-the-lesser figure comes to 1.0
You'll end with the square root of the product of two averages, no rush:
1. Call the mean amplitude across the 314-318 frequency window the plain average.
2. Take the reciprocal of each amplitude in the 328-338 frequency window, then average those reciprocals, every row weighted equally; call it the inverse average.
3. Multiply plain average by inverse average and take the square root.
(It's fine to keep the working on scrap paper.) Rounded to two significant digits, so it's 0.69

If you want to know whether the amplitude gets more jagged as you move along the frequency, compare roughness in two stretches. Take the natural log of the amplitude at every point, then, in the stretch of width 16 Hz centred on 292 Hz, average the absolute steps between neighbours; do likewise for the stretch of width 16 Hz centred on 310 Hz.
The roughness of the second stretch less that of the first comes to 0.096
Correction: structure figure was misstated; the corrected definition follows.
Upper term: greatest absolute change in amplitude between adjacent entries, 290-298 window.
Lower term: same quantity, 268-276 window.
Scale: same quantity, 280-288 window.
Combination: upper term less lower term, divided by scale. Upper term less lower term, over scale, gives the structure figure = -0.29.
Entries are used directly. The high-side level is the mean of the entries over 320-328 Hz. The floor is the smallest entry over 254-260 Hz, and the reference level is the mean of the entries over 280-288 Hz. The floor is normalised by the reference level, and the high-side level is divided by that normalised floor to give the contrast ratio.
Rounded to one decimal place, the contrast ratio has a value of 1.1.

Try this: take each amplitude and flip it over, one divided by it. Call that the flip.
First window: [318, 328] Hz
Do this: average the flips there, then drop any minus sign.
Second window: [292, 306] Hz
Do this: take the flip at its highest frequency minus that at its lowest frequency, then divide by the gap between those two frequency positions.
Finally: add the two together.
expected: 0.76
